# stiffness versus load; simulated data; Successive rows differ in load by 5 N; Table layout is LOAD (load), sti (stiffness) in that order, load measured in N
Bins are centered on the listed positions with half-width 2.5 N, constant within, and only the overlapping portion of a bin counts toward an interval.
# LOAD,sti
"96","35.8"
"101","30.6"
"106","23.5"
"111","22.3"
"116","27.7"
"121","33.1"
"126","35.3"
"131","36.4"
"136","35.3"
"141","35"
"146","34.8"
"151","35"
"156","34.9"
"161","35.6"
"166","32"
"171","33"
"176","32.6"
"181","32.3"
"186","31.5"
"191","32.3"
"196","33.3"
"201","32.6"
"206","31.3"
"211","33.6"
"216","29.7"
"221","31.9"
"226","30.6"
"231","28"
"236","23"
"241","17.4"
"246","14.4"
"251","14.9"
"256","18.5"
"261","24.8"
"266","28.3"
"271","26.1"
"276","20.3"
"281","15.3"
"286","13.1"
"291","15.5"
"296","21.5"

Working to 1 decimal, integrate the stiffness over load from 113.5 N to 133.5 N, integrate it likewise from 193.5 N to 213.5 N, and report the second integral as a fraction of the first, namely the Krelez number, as 1.0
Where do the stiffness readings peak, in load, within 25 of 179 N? 161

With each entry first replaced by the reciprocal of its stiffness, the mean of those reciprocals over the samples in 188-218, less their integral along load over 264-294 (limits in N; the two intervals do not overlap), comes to -1.6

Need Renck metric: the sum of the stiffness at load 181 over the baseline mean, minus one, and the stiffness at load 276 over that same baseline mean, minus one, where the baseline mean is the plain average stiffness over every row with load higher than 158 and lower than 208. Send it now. -0.39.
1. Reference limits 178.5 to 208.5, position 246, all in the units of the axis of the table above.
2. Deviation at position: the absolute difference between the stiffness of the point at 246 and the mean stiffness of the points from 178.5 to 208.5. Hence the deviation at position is 18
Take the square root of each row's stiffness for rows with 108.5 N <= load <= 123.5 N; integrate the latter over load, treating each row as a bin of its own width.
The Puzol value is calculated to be 79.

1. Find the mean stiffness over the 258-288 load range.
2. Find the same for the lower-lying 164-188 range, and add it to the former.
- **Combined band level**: 54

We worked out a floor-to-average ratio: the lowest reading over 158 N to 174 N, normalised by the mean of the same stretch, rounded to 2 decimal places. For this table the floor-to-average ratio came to 0.95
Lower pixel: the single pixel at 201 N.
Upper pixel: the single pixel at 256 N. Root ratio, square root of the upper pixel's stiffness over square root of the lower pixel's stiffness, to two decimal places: 0.75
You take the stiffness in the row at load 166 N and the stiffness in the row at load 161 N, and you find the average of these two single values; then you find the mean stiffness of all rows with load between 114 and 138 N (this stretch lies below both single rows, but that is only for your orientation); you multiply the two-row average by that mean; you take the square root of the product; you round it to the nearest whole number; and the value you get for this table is 34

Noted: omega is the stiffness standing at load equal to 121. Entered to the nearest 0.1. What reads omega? 33.1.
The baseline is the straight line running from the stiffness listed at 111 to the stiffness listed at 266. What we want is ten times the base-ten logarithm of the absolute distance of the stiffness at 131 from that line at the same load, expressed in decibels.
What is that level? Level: 11.2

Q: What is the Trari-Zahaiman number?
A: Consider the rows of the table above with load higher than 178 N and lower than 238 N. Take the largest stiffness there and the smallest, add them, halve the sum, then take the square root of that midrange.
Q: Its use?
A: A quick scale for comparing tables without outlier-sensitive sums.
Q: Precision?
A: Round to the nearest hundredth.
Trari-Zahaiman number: 5.32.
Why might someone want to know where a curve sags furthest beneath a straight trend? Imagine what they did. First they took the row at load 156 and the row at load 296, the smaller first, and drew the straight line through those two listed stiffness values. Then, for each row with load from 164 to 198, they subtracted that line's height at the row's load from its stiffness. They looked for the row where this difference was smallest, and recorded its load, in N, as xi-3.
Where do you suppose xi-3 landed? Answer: 166 N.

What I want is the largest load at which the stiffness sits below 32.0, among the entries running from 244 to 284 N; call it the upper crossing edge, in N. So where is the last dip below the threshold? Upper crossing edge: 281 N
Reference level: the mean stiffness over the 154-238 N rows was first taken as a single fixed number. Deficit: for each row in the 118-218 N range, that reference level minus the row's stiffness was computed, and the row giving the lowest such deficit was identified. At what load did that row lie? 131 N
